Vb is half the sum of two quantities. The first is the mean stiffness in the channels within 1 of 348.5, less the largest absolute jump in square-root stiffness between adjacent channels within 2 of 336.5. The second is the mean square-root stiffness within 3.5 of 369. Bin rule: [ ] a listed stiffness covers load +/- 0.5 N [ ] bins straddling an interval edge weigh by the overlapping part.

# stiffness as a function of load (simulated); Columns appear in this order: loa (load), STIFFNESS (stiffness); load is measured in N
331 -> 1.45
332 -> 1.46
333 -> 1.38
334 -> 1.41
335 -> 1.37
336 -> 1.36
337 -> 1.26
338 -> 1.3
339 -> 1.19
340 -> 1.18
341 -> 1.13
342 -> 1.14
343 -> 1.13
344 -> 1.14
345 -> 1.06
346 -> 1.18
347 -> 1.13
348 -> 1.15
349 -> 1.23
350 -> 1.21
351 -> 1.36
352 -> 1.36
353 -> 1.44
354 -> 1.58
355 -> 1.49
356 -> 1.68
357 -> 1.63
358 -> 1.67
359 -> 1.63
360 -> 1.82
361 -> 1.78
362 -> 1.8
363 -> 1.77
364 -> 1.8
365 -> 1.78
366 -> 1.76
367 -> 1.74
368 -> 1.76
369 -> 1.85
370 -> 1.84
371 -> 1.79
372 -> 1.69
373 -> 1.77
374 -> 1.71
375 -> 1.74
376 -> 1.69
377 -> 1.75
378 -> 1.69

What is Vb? 1.24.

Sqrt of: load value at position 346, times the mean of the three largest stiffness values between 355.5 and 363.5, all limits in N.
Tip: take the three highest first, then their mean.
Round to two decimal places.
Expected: 1.46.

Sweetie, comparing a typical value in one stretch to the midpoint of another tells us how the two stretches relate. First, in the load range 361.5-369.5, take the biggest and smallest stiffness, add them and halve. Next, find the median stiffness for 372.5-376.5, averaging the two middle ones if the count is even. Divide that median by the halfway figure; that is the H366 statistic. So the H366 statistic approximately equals 0.96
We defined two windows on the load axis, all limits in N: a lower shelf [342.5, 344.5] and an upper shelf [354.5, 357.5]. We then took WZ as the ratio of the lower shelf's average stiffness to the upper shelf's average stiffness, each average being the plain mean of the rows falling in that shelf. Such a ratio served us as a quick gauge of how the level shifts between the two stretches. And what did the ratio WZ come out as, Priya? 0.709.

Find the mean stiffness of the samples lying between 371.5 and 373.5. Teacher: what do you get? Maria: 1.7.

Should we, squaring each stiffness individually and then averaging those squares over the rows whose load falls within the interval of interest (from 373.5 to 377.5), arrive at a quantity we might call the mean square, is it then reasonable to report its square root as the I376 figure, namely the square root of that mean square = 1.72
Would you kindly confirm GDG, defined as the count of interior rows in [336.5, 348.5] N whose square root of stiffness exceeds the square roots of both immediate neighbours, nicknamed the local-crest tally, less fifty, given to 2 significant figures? -46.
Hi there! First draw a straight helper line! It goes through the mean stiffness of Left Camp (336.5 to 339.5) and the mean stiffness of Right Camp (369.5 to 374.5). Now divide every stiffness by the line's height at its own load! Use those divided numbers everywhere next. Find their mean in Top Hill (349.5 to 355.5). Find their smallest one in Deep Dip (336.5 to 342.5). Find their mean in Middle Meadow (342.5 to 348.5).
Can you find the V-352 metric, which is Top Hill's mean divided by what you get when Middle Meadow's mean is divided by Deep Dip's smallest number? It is 1.00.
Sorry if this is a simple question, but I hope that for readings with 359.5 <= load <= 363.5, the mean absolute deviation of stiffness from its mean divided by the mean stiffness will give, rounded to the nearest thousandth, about 0.010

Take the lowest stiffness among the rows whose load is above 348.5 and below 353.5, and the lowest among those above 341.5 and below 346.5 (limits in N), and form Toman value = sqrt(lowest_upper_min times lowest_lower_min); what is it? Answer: 1.13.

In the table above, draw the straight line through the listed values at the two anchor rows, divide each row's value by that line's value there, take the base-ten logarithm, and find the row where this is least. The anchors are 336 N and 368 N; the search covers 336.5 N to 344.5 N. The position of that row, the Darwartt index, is 343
